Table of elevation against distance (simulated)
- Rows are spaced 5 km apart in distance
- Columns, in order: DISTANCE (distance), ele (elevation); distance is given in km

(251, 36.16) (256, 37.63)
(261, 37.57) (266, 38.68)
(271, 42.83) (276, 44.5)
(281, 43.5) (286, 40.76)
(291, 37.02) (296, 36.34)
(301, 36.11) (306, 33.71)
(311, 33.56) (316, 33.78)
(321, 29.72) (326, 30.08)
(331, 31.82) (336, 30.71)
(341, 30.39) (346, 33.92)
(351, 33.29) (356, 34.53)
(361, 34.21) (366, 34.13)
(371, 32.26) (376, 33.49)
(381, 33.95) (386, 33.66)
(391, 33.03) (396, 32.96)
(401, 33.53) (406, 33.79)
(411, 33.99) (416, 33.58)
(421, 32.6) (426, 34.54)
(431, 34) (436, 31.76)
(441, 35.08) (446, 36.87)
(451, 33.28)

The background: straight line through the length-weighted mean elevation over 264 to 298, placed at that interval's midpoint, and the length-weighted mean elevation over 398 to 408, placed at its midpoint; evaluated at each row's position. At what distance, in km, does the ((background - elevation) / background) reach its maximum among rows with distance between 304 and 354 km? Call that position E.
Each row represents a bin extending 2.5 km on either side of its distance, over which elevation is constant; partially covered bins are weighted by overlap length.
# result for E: 321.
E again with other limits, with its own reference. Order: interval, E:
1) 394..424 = 396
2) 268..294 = 291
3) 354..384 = 371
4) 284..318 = 306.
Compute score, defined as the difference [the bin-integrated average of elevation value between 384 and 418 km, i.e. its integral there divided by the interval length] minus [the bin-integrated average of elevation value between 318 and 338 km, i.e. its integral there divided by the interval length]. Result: 2.8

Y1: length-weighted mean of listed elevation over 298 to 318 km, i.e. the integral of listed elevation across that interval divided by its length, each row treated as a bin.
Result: 34.4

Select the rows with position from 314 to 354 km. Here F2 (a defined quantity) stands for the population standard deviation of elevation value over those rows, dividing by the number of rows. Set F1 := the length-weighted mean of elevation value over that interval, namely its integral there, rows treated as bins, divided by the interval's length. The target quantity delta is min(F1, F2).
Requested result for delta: 1.6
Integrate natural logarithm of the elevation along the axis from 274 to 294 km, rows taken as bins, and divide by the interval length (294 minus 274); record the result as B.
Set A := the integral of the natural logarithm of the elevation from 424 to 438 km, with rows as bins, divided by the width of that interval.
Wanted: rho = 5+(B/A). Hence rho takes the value 6.059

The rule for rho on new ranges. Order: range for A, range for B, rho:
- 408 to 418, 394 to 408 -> 5.997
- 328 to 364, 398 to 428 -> 6.009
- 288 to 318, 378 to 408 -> 5.986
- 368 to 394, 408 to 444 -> 6.003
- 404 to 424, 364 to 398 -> 5.999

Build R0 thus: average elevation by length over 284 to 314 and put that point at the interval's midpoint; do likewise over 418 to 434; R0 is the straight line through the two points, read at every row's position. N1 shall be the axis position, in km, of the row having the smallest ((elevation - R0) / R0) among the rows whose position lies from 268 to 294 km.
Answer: 291 km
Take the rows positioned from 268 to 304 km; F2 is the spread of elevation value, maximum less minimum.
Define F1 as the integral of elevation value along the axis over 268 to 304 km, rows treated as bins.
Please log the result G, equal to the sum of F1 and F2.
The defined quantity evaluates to 1450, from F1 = 1441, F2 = 8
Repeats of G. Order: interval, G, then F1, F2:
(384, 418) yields 1140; 1139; 1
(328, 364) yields 1181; 1176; 4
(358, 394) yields 1209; 1207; 2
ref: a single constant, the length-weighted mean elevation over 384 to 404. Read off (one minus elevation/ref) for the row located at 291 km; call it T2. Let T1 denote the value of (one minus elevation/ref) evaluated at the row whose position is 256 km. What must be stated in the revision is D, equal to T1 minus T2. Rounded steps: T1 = -0.13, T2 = -0.11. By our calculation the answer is -0.02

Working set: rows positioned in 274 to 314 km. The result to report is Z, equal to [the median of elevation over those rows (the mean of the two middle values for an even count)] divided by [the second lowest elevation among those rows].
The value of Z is 1.09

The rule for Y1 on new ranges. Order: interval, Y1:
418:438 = 33.3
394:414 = 33.6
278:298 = 39.6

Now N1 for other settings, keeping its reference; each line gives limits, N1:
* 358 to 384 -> 371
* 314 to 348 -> 321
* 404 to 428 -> 421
